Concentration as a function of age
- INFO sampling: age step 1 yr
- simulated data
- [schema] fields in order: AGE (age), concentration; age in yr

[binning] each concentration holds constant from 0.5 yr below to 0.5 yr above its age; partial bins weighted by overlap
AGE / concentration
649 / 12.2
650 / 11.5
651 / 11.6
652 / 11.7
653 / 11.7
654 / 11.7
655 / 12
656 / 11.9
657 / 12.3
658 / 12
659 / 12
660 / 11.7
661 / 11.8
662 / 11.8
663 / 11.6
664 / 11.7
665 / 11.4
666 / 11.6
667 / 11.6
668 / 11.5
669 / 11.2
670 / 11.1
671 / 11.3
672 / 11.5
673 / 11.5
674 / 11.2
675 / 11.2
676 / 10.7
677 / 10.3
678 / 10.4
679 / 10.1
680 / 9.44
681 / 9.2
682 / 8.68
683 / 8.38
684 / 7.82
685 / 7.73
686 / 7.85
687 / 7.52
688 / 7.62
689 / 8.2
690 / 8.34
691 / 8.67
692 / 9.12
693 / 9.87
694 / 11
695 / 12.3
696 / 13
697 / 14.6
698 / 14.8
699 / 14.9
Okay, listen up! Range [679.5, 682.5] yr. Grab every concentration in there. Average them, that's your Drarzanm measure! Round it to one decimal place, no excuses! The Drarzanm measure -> 9.1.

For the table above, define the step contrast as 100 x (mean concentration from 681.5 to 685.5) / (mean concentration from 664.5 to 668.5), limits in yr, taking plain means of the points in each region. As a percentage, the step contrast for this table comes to 71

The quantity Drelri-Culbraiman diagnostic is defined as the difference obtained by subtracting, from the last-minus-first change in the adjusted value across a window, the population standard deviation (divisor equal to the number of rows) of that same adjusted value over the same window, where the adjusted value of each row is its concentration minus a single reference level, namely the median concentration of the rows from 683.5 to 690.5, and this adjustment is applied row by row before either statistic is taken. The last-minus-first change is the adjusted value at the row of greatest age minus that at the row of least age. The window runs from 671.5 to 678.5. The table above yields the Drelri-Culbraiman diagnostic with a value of -1.6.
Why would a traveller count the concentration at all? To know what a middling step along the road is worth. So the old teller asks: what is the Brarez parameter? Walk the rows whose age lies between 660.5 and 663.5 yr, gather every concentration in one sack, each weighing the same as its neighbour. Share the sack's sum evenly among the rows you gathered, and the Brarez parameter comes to 11.7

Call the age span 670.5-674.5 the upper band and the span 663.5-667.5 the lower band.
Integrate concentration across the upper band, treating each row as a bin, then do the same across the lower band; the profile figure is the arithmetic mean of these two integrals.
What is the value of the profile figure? 45.9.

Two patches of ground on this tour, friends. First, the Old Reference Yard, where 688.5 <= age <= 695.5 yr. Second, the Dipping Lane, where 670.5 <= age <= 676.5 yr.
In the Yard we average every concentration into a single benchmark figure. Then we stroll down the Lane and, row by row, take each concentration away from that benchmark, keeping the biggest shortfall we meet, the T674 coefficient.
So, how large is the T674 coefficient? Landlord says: -1.1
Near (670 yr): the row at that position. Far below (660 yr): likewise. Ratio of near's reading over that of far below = 0.95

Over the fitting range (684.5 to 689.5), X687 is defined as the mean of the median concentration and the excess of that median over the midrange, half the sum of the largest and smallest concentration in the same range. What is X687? 3.80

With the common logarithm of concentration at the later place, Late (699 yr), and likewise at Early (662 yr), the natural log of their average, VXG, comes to 0.12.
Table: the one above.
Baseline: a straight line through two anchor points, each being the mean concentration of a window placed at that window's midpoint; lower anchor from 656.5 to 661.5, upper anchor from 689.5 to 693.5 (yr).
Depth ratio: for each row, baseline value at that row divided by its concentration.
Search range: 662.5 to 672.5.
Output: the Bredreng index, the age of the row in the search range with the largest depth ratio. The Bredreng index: 665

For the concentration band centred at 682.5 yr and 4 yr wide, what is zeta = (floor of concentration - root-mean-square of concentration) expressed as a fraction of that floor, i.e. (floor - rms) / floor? -0.091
